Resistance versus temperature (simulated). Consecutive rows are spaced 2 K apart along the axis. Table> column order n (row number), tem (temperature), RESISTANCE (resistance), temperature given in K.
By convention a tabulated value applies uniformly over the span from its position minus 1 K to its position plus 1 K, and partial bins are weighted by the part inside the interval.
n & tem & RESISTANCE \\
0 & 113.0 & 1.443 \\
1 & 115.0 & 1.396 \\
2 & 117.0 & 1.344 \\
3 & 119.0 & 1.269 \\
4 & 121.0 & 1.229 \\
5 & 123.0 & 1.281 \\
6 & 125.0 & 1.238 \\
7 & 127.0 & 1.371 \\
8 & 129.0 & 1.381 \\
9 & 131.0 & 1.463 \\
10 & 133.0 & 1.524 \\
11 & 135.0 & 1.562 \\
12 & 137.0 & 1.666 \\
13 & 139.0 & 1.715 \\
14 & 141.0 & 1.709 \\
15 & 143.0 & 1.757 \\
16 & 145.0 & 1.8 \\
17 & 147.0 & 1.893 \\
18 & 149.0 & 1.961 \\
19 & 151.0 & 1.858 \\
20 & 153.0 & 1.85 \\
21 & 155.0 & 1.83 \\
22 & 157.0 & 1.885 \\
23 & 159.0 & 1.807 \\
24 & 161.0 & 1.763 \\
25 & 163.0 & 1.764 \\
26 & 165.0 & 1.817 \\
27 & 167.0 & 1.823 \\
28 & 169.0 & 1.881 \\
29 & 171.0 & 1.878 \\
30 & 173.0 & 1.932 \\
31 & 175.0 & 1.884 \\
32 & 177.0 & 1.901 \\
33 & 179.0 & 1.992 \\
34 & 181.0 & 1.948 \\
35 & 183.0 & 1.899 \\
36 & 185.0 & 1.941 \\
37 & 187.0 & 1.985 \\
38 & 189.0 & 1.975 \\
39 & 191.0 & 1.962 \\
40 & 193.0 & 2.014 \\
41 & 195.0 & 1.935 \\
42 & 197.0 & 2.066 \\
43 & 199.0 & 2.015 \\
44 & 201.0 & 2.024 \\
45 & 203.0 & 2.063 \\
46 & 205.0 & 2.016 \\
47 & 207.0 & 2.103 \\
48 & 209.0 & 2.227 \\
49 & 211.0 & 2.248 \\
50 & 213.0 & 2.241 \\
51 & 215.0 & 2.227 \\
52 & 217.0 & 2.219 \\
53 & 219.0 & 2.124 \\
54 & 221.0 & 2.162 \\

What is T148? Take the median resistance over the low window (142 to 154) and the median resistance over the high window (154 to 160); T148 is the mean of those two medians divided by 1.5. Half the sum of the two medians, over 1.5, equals 1.23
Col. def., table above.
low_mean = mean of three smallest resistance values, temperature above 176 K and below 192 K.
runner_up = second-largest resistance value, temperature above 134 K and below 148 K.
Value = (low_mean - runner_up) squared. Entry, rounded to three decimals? 0.013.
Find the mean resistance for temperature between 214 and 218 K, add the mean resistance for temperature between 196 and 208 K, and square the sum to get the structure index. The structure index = 18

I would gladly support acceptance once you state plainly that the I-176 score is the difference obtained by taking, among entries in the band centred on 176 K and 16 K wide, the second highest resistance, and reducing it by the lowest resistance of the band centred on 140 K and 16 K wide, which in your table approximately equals 0.42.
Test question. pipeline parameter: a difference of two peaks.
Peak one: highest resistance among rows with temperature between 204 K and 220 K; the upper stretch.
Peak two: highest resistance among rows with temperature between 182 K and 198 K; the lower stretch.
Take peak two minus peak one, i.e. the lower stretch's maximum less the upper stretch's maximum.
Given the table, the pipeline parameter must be -0.18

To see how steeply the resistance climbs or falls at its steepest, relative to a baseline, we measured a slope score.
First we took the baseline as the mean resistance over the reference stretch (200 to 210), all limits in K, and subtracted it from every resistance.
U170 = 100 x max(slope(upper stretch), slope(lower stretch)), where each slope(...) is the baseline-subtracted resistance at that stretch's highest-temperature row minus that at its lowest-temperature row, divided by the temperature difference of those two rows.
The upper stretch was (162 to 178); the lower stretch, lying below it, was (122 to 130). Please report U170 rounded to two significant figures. 1.7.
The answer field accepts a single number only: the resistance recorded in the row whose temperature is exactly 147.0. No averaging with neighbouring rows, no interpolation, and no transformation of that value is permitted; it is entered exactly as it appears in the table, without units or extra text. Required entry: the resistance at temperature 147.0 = 1.893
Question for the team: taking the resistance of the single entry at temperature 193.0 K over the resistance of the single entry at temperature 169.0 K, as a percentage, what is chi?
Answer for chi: 107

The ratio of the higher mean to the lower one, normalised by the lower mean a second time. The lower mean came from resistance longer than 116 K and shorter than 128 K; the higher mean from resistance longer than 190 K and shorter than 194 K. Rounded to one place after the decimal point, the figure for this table 1.2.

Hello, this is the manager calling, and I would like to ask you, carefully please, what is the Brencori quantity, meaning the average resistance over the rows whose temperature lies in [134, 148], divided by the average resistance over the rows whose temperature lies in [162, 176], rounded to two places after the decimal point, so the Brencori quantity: 0.93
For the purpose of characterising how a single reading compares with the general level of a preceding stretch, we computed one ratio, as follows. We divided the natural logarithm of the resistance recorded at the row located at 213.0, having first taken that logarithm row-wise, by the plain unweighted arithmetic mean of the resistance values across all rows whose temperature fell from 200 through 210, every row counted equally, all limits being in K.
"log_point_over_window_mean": 0.39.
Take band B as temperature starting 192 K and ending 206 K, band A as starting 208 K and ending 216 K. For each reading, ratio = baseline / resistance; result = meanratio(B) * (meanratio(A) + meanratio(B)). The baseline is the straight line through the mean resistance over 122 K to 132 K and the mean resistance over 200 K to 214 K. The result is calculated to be 2.03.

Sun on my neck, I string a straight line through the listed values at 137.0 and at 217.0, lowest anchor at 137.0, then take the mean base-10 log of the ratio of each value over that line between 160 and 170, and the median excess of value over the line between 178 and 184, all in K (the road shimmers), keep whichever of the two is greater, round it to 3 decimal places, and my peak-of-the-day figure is -0.012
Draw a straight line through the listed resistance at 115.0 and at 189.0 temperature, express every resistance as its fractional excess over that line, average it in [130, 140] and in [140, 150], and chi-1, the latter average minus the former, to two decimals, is 0.10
